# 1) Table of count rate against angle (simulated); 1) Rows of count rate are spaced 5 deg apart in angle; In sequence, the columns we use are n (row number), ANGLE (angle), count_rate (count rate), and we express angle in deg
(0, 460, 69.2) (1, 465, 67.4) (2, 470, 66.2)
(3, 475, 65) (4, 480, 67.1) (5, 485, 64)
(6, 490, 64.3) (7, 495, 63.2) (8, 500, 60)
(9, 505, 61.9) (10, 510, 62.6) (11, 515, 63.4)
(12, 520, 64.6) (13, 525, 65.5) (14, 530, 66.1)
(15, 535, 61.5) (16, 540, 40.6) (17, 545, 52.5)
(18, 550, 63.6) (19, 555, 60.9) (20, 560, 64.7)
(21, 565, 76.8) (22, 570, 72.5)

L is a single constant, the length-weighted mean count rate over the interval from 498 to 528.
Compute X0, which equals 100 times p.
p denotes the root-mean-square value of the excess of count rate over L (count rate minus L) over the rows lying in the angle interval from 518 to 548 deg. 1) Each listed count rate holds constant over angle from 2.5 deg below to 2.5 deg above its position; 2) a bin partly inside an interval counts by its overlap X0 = 1031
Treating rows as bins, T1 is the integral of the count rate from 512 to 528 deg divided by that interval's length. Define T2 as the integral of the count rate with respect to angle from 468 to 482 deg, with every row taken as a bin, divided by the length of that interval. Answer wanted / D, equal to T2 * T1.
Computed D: 4260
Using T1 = 64.5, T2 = 66.1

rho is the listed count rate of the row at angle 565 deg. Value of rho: 76.8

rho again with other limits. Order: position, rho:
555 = 60.9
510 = 62.6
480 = 67.1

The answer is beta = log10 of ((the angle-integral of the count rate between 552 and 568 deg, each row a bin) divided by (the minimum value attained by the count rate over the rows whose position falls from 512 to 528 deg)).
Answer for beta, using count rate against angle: 1.23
